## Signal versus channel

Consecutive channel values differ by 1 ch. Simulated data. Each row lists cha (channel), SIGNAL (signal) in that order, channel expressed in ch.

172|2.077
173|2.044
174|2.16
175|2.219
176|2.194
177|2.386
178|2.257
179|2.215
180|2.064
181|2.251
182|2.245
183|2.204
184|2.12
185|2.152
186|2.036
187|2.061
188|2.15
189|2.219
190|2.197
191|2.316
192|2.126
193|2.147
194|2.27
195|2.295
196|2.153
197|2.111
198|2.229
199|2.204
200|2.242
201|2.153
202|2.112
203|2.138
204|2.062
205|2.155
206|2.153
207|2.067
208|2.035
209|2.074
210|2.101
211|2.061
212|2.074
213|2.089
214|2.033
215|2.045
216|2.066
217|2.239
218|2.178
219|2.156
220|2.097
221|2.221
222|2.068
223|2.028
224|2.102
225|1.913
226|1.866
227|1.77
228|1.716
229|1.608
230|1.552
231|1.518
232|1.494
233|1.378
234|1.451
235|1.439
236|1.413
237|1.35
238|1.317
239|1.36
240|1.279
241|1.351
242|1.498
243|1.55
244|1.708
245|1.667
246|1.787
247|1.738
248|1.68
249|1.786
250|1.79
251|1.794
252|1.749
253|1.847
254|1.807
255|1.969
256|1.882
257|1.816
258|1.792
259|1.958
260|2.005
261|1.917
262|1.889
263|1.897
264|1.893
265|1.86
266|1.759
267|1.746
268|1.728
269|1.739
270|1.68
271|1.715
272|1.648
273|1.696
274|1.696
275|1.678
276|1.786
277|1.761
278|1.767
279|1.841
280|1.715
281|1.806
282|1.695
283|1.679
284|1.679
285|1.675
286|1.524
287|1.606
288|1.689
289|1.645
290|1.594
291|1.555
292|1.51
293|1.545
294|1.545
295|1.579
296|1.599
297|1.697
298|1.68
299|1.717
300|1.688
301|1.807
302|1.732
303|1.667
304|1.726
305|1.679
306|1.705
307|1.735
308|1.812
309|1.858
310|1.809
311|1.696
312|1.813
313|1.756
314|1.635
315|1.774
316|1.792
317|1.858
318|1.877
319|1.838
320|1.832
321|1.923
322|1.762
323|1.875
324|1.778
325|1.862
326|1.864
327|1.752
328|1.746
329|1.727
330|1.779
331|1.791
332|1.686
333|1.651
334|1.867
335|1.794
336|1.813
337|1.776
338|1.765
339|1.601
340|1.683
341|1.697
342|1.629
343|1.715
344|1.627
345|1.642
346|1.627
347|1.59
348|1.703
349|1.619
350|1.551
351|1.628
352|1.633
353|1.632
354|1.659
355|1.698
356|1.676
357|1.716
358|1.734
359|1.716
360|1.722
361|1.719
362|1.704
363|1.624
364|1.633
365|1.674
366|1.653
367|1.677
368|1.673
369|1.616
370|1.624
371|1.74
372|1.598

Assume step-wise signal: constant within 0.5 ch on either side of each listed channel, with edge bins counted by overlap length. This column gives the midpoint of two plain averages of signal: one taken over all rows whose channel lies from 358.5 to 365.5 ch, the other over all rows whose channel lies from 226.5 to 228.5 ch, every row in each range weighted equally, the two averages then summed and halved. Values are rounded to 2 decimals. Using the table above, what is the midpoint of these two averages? 1.71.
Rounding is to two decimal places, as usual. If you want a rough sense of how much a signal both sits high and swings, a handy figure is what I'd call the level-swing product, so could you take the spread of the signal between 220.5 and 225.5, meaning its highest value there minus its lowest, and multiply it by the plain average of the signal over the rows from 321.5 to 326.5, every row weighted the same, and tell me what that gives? 0.56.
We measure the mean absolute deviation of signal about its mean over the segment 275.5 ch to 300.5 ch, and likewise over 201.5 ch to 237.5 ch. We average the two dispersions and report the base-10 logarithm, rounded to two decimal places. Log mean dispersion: -0.80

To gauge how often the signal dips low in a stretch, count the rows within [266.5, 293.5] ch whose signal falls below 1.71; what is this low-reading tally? 17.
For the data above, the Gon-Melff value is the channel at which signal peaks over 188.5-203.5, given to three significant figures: 191 ch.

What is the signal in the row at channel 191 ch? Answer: 2.316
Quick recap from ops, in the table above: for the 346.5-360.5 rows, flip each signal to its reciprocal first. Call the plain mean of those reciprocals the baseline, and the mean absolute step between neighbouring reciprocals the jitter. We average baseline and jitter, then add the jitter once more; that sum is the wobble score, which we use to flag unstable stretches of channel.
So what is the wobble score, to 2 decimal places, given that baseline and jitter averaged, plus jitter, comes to 0.32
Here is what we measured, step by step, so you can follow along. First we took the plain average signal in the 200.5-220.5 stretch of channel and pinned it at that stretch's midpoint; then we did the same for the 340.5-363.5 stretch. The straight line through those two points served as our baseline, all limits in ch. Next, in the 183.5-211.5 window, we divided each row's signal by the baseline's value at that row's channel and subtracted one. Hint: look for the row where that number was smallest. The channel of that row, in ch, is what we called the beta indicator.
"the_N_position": 186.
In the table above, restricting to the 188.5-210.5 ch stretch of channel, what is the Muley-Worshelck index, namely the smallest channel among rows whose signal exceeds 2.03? 189 ch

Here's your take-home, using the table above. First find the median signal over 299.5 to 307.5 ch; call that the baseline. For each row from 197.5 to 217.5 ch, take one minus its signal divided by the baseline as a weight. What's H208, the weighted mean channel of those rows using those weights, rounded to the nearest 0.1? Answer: 207.0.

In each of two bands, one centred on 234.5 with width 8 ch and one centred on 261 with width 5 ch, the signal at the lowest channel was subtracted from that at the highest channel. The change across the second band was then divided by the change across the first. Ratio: 0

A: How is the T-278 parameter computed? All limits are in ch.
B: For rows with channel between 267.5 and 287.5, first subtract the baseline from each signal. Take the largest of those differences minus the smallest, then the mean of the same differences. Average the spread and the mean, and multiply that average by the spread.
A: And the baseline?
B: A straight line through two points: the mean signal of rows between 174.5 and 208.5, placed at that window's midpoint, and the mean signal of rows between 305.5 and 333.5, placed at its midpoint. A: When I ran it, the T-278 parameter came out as 0.013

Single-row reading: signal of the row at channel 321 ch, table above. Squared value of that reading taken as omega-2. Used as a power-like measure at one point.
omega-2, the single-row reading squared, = 3.70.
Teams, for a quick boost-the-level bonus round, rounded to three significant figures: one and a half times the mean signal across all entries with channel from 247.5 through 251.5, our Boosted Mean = 2.64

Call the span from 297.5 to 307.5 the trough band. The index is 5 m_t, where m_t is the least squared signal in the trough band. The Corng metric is 13.9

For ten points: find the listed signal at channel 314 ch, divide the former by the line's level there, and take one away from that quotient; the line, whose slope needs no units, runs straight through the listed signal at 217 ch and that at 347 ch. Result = -0.068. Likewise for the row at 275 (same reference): -0.139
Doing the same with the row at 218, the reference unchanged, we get -0.025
